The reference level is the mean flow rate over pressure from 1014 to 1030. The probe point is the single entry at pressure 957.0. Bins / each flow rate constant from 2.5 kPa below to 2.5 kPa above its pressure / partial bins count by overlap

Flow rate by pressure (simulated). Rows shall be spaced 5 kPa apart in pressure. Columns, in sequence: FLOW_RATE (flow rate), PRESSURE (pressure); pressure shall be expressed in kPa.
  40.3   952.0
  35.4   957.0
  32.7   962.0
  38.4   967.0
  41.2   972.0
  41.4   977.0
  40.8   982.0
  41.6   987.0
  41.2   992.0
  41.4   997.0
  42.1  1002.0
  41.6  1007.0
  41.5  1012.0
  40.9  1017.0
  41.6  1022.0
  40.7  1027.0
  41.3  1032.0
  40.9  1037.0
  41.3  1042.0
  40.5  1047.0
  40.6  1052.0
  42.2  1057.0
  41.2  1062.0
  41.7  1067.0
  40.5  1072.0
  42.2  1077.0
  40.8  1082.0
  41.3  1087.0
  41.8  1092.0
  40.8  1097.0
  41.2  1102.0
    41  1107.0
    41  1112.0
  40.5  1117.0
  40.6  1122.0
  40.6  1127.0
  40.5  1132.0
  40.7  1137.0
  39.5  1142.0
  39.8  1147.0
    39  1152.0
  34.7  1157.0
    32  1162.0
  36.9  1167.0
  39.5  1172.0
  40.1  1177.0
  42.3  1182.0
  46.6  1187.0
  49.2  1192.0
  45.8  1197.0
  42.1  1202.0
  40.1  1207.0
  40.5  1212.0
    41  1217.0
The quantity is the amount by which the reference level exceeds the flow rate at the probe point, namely 5.7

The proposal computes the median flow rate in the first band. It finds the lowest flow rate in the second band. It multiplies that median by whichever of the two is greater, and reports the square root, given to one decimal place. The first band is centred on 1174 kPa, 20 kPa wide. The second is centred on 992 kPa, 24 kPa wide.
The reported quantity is 40.3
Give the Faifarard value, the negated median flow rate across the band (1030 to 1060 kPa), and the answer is -41.1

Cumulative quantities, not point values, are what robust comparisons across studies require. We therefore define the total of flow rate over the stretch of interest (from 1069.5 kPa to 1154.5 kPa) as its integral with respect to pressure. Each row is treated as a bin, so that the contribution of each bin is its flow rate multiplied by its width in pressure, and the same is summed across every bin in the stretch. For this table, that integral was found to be 3459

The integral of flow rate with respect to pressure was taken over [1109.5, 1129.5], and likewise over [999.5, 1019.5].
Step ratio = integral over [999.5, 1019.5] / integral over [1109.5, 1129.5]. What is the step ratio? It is 1.02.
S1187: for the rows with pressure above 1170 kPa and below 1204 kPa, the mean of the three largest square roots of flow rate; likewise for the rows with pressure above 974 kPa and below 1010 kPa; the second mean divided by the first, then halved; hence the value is 0.470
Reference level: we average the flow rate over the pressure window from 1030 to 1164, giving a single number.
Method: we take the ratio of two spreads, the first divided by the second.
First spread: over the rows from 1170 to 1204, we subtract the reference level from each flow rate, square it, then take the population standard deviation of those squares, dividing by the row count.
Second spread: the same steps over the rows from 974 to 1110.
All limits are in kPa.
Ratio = 27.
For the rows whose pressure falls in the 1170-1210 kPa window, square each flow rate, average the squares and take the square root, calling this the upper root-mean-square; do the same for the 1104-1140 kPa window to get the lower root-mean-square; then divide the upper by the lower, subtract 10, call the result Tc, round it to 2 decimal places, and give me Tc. -8.94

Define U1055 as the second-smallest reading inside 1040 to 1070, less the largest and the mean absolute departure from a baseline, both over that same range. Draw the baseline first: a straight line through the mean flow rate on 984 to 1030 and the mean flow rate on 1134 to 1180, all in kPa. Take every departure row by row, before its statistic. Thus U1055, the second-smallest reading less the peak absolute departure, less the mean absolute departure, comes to 38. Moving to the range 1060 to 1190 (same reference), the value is 23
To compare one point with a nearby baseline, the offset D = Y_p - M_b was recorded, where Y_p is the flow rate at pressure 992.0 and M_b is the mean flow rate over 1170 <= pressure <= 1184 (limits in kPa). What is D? 1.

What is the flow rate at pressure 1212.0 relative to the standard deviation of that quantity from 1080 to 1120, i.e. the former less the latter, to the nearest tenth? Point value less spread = 40.1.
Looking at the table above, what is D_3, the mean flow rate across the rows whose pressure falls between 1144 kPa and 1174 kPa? 37.0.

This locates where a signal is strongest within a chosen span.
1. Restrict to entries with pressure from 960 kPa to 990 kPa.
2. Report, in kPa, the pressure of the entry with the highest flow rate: 987.0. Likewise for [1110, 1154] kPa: 1112.0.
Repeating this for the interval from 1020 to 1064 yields 1057.0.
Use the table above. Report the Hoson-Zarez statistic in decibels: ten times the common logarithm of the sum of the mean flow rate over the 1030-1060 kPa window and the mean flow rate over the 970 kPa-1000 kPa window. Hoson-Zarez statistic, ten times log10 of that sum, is 19.2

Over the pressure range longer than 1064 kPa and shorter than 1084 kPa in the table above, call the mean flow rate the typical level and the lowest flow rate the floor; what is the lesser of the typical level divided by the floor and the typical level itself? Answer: 1.020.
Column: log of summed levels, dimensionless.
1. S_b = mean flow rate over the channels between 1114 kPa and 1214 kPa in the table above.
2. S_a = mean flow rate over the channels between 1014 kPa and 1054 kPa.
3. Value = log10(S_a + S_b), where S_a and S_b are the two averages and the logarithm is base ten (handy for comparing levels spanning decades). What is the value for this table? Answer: 1.911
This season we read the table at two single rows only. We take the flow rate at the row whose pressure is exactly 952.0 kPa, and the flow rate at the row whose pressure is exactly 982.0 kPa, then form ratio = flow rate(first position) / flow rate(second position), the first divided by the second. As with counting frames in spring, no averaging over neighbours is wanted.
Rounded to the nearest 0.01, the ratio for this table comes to 0.99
